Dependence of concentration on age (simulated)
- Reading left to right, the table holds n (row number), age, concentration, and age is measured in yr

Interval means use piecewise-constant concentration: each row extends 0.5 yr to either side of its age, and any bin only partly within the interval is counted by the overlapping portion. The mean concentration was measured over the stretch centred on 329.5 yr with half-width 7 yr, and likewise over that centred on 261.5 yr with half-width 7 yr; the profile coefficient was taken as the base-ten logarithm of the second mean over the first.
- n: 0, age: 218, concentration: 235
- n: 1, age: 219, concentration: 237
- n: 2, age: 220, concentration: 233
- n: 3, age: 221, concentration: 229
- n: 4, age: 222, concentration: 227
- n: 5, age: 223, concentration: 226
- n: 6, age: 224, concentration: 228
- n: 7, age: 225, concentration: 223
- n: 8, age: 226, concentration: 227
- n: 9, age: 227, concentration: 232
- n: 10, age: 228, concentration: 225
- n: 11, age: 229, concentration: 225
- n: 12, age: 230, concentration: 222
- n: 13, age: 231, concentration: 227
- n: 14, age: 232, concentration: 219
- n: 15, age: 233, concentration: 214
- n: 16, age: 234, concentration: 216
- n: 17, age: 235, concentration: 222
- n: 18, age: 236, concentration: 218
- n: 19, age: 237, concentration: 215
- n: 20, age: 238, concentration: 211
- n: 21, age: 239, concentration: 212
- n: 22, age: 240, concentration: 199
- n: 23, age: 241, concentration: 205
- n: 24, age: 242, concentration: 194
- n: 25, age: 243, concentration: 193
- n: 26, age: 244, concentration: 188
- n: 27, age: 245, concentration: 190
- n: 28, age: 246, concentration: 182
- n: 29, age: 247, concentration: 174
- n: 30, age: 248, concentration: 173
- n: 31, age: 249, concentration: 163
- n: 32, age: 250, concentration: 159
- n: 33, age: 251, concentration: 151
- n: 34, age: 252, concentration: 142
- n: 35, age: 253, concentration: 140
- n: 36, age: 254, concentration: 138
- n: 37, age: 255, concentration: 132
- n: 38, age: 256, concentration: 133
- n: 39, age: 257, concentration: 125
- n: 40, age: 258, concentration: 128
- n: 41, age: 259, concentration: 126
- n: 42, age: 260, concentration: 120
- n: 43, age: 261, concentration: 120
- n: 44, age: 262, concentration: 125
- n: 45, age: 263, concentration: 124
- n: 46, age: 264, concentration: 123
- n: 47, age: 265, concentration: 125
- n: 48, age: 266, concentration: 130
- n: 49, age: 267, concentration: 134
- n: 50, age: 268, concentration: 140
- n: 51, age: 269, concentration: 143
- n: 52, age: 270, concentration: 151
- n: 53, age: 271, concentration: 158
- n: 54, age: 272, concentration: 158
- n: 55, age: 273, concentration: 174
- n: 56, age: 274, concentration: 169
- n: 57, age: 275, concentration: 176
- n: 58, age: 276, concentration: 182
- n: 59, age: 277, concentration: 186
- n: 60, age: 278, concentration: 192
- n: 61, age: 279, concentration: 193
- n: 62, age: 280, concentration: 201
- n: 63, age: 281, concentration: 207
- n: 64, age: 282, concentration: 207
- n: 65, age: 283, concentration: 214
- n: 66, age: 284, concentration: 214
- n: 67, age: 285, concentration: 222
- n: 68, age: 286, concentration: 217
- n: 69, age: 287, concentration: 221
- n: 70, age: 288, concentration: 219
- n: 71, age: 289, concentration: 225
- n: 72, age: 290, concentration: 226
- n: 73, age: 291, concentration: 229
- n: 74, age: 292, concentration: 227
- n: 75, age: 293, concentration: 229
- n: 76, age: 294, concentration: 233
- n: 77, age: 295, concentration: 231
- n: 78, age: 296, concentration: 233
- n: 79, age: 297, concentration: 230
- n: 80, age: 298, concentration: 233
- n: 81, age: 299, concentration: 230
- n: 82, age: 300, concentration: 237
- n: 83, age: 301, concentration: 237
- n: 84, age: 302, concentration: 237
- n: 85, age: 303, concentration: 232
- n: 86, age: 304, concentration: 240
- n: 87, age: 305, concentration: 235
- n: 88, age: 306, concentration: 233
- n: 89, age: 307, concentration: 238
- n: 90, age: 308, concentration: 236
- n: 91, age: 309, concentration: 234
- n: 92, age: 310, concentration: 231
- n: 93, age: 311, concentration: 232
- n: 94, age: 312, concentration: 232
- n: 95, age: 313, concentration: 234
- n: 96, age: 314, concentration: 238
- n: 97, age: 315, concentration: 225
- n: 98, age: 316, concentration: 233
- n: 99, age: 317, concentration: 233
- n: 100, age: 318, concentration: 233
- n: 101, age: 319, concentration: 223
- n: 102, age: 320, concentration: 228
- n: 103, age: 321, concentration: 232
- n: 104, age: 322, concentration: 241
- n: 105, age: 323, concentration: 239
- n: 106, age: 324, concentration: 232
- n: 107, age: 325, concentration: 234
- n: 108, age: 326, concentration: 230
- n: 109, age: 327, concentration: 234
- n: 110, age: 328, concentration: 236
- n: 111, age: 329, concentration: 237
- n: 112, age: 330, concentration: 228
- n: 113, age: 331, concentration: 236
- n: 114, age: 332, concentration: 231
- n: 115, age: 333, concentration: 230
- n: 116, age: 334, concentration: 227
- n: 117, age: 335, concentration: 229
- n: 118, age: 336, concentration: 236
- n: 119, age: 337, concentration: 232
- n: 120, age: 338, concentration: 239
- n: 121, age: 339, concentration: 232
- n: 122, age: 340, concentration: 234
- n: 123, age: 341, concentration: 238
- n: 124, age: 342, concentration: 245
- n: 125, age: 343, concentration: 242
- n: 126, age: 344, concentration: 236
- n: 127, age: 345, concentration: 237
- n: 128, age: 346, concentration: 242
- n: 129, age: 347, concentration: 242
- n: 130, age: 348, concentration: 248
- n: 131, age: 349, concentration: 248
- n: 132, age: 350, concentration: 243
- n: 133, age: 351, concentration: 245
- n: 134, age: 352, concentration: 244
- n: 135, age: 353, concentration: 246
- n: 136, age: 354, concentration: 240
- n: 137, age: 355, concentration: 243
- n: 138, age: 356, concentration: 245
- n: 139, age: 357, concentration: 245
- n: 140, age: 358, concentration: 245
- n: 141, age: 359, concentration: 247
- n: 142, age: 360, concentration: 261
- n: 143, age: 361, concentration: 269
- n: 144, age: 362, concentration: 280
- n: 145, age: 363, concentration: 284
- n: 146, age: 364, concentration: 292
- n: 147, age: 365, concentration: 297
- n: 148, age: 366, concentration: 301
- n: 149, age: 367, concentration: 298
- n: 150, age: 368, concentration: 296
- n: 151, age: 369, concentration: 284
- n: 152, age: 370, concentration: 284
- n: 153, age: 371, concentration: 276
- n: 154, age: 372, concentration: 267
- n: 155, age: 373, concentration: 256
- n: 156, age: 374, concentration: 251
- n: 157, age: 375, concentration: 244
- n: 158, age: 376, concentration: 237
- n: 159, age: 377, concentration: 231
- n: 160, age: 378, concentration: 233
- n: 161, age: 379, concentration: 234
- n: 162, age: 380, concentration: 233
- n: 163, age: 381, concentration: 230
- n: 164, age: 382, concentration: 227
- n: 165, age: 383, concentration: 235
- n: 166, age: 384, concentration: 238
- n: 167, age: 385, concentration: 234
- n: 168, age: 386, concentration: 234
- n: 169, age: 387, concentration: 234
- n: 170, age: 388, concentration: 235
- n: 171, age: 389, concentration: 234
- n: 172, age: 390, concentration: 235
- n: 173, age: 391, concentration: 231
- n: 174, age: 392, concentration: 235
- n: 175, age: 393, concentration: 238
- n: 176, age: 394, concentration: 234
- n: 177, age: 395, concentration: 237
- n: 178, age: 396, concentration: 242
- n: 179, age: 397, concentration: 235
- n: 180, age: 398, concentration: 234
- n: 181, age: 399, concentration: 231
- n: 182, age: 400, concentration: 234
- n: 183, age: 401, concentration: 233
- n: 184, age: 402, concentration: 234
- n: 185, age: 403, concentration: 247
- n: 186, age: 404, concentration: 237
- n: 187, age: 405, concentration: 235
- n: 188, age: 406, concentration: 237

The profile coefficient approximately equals -0.261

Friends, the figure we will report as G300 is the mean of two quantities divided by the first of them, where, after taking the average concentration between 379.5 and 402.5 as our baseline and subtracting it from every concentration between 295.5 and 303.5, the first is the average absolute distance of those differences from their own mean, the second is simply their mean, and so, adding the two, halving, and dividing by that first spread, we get 0.38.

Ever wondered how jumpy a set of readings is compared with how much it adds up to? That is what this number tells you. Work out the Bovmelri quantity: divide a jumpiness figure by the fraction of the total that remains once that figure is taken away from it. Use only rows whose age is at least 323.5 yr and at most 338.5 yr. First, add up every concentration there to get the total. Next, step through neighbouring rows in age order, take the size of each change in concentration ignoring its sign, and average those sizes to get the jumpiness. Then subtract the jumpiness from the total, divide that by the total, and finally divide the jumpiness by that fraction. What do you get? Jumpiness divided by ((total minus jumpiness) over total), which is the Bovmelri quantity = 4.2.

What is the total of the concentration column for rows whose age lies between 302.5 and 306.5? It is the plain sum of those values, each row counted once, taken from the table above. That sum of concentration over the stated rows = 940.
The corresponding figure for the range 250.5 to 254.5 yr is 571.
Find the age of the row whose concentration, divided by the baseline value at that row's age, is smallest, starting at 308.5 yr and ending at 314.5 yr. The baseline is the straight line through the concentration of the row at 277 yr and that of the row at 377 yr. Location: 312 yr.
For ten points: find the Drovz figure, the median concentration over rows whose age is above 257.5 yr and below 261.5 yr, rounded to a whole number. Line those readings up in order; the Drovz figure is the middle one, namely 123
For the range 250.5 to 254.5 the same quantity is 141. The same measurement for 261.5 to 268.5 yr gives 125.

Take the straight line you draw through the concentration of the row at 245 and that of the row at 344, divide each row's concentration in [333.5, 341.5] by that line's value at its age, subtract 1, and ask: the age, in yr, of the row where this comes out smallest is 334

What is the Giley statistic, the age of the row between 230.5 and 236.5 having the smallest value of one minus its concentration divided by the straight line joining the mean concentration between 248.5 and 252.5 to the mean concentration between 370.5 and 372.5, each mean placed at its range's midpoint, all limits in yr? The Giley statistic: 231 yr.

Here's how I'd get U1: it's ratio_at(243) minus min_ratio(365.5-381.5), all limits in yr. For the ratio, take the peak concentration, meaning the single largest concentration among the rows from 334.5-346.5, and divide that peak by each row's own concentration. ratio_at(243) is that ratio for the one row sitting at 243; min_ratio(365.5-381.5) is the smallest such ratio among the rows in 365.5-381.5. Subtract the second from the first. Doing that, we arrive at 0.5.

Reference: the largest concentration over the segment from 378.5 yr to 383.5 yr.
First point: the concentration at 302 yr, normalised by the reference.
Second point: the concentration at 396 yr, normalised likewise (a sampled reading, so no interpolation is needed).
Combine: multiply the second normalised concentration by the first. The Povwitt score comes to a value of 1.04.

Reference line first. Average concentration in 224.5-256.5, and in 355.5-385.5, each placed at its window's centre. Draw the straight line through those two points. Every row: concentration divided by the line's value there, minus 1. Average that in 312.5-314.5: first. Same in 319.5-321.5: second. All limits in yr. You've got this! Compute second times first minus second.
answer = 0.013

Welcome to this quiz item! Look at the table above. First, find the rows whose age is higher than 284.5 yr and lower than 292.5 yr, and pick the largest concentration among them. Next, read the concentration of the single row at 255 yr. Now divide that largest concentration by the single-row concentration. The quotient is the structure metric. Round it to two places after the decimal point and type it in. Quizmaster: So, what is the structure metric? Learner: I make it 1.73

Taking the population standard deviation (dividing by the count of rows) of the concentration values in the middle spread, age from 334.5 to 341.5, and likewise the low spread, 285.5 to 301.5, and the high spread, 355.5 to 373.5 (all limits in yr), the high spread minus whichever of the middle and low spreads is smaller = 16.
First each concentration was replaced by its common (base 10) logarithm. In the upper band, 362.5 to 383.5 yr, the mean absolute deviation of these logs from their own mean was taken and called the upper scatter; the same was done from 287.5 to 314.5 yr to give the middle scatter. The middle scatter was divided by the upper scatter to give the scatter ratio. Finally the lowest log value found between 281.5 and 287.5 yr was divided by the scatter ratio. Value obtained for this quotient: 15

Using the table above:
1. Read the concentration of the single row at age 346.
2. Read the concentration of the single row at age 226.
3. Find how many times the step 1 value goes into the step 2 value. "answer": 0.94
